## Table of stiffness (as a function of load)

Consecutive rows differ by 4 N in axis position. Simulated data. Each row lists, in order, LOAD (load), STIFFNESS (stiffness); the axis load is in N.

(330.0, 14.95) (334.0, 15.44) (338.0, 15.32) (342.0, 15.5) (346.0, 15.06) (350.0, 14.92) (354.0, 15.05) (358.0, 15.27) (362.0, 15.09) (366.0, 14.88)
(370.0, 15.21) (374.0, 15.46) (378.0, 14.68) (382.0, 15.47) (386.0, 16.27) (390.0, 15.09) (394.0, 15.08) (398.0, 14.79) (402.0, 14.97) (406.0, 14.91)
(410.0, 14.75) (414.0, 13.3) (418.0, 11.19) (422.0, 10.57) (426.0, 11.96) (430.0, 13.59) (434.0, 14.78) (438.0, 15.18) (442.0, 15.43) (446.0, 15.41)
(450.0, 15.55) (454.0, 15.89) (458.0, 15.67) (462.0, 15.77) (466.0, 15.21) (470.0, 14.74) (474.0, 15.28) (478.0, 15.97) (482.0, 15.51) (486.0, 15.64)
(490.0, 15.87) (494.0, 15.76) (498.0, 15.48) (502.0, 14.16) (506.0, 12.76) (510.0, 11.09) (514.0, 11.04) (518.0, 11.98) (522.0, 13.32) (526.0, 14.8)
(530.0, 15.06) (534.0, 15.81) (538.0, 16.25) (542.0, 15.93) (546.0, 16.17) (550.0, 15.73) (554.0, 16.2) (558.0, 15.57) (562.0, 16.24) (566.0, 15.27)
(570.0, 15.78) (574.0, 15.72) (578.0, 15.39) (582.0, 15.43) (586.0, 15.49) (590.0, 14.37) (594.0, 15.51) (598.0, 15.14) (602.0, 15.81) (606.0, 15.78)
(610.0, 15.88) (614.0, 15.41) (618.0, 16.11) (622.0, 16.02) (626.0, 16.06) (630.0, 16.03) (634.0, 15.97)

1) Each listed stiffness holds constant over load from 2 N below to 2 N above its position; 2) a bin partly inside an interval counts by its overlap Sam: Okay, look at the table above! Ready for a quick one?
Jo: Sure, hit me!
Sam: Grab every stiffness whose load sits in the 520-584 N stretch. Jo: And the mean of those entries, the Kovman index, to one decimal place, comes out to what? 15.5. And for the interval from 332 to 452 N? 14.7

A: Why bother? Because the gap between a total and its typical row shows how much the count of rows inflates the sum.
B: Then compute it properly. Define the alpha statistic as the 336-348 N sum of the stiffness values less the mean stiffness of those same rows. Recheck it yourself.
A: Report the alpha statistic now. 31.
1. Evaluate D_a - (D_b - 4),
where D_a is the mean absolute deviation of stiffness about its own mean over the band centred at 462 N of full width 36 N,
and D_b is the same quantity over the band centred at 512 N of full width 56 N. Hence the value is 2.7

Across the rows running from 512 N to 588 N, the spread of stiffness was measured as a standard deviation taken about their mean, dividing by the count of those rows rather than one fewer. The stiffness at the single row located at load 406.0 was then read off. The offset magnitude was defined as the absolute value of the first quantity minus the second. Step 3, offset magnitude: 13.5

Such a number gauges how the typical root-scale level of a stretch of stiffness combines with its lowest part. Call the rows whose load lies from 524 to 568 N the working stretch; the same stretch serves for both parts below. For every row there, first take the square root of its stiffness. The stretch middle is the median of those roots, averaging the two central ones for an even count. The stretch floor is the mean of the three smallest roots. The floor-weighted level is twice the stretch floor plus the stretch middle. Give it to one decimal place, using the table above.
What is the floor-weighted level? 11.7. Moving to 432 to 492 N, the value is 11.7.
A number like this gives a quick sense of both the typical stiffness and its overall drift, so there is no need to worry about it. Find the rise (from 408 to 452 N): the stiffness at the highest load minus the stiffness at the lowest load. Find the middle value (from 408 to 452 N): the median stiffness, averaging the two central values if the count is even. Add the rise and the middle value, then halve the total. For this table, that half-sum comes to 7.8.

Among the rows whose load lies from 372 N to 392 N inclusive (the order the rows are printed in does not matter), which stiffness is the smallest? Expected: 14.68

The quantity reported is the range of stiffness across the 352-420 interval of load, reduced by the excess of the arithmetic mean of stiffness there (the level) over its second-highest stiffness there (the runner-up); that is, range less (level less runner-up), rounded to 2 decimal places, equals 5.76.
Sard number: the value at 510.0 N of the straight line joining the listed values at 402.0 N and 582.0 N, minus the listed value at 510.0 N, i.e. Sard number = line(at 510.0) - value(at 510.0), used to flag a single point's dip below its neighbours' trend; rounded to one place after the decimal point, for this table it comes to 4.2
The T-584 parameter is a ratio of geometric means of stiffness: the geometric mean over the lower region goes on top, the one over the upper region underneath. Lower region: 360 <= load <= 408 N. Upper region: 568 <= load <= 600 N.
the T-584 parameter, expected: 0.99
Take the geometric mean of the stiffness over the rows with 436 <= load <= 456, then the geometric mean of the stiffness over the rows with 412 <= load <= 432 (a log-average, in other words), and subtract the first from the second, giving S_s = -3.4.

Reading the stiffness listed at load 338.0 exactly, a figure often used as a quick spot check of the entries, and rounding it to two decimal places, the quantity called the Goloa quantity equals 15.32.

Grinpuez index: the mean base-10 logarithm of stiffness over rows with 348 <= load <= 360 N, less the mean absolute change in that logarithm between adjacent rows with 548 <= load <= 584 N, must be 1.17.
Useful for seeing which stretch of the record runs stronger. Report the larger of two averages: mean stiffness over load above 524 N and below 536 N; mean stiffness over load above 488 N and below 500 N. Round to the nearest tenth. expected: 15.7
